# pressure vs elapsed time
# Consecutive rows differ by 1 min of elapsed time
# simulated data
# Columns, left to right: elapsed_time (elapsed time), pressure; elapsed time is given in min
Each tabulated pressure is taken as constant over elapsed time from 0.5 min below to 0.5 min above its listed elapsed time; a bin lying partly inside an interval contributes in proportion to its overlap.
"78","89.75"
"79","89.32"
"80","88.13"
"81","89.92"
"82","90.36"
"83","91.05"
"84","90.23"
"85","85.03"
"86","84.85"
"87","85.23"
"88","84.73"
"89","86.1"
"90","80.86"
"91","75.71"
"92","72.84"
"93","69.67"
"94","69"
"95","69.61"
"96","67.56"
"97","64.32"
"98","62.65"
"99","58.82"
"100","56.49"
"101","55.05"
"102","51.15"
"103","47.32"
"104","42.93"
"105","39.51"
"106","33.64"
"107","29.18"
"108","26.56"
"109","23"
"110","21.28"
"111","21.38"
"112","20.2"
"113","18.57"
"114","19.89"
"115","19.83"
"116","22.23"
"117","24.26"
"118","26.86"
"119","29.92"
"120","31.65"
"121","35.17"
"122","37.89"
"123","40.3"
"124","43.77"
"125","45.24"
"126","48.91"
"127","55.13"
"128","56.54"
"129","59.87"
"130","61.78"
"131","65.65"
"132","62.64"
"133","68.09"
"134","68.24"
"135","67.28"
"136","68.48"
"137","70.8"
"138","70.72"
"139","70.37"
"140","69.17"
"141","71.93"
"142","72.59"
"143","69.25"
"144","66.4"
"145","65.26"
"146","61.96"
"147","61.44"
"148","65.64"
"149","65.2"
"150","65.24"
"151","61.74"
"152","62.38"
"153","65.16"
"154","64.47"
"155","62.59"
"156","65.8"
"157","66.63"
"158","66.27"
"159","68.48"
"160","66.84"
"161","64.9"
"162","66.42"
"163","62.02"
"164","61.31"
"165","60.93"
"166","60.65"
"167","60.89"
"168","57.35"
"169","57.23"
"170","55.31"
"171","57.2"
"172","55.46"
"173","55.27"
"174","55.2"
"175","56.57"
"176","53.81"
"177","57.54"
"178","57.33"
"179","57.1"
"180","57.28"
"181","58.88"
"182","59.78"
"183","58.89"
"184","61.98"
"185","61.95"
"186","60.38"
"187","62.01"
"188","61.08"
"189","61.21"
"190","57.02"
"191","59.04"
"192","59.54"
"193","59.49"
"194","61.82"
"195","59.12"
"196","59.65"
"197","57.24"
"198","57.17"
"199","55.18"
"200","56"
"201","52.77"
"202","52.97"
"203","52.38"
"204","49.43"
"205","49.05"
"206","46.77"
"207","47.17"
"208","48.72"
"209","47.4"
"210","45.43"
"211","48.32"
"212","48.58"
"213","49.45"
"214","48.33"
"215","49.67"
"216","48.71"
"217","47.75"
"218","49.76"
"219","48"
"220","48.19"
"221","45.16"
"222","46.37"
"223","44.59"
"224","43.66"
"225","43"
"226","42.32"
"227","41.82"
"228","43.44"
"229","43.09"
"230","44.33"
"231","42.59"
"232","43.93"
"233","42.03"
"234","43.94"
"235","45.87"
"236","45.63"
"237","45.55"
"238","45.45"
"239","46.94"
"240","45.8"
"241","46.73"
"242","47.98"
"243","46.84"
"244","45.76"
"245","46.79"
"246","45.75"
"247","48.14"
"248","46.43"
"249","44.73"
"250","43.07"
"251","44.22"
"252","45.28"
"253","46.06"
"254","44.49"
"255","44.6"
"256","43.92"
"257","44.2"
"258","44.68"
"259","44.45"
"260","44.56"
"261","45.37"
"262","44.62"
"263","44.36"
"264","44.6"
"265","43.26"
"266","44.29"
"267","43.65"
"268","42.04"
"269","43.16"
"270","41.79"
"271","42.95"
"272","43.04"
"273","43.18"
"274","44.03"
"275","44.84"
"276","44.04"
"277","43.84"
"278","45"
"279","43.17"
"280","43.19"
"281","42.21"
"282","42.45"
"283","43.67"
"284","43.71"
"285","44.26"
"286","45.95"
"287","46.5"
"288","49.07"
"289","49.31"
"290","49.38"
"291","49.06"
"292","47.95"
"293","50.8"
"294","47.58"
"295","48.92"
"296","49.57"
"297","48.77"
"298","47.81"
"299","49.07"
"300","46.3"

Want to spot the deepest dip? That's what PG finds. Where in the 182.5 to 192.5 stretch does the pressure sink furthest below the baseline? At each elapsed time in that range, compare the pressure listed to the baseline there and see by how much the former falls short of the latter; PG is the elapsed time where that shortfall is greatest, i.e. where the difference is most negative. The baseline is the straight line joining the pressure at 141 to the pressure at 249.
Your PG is 190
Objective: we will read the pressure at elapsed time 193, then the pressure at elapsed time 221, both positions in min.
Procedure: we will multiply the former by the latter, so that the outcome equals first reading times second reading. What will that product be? 2687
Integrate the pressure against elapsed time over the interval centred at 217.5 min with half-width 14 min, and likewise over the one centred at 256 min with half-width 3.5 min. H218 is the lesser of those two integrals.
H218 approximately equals 312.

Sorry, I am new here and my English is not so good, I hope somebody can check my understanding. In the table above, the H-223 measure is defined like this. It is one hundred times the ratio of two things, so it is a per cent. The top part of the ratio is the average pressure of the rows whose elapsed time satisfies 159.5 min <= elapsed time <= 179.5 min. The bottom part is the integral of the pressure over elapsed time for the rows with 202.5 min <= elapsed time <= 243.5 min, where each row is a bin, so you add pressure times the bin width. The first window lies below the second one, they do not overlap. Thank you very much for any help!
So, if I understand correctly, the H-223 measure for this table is 3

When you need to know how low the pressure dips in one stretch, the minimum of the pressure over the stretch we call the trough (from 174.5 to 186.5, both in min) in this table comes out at 53.81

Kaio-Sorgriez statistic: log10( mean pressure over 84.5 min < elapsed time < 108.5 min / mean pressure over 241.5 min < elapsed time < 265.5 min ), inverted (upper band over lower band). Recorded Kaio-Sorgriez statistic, -0.14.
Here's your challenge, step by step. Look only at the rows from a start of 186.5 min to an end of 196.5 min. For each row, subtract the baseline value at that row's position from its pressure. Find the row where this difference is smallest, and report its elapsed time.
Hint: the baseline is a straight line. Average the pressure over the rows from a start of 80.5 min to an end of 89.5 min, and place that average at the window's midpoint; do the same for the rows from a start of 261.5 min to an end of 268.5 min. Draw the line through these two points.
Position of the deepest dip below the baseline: 190 min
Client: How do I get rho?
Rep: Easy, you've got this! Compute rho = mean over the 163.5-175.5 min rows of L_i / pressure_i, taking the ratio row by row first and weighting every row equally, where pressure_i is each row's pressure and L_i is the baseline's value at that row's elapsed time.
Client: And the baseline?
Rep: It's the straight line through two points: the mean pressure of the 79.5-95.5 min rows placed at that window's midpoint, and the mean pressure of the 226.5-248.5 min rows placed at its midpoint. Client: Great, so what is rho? 1.07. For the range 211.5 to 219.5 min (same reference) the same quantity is 1.04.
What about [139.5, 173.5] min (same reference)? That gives 1.03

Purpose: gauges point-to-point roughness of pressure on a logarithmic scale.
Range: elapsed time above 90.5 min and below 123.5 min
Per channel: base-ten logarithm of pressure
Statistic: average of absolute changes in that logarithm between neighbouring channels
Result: 0.030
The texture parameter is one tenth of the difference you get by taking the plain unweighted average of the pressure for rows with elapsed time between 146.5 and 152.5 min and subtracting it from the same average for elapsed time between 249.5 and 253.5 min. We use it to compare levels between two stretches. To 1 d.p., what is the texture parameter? -1.9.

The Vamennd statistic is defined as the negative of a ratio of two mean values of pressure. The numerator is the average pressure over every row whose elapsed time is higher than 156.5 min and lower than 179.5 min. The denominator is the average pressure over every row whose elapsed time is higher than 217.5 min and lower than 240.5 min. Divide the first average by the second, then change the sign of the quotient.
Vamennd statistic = -1.3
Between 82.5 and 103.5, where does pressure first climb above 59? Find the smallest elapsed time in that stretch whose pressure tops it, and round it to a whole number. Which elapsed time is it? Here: 83 min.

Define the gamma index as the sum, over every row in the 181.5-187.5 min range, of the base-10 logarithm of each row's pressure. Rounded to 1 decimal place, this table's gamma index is 10.7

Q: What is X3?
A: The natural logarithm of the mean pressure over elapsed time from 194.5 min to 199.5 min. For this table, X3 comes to 4.05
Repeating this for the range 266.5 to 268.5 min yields 3.76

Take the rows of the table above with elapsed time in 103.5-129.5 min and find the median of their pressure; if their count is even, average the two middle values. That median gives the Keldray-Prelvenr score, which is 31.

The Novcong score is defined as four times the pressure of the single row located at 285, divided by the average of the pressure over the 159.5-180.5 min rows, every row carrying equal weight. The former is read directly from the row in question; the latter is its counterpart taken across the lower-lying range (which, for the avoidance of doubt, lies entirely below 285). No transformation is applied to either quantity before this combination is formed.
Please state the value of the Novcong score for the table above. 3.0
